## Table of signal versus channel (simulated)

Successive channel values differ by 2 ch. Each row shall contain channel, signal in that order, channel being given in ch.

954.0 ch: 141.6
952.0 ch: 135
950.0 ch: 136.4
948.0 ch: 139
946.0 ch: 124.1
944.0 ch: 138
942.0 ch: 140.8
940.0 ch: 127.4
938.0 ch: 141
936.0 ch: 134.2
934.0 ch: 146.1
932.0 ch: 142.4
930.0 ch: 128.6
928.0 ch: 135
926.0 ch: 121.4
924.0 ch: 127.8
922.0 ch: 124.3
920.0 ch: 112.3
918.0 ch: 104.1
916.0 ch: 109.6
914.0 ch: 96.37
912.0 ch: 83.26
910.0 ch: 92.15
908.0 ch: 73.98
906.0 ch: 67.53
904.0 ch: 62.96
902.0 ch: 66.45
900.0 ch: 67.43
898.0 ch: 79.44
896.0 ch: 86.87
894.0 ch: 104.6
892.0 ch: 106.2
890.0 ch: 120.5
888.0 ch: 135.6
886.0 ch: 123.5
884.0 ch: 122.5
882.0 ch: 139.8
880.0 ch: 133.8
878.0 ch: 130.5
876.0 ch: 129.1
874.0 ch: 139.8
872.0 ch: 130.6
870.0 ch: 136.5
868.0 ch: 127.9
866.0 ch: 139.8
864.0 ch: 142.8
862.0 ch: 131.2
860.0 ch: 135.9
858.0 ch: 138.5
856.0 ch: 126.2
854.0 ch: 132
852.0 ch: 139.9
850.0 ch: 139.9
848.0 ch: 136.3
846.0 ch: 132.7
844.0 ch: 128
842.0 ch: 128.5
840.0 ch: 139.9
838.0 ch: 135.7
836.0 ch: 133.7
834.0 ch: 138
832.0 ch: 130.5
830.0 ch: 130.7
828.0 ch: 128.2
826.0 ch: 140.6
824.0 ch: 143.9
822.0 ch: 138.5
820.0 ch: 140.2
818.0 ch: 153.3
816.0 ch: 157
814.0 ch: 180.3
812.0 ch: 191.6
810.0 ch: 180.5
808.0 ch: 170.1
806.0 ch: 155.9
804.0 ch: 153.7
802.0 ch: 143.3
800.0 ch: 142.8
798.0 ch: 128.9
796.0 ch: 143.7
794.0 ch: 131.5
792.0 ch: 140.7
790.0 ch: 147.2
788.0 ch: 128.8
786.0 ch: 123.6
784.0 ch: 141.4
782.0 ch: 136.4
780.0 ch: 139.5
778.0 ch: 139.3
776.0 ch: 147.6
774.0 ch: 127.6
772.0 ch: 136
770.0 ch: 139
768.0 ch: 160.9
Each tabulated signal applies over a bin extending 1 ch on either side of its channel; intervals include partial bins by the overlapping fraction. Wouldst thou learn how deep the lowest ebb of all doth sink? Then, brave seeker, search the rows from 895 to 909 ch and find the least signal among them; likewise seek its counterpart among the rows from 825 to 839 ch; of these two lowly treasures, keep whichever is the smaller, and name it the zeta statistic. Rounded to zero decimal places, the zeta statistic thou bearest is 63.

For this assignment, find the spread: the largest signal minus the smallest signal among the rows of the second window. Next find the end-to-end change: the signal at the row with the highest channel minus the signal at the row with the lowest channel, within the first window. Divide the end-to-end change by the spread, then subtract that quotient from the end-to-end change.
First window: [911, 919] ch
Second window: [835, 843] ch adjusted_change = 19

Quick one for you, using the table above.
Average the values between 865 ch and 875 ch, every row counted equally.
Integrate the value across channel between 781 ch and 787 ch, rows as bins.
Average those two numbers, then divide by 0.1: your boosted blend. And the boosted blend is 4689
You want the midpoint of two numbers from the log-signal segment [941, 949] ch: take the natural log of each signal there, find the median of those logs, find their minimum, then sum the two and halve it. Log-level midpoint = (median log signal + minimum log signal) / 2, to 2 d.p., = 4.88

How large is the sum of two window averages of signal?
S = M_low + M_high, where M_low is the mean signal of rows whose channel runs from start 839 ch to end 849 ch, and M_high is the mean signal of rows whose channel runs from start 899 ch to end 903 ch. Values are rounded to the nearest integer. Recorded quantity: 200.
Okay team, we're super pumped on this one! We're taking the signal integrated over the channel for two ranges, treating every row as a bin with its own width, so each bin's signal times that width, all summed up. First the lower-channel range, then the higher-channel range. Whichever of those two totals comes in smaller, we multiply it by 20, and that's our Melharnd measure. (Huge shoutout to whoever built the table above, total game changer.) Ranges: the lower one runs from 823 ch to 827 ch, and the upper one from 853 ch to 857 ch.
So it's 10328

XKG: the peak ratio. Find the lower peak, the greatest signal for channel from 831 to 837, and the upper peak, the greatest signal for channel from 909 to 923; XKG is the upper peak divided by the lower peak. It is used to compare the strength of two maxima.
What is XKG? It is 0.90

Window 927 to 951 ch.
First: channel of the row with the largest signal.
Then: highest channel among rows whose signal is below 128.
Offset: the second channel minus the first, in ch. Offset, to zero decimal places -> 12 ch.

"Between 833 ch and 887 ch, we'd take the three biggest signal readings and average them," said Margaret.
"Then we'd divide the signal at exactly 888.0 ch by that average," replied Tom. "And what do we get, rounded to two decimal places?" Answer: 0.96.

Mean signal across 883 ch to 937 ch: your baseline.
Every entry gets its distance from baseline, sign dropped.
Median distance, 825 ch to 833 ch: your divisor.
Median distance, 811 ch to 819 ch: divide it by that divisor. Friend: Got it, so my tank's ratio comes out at 2.6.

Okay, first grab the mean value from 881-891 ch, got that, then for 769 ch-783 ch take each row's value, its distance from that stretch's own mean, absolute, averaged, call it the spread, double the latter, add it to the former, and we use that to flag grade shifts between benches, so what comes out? 136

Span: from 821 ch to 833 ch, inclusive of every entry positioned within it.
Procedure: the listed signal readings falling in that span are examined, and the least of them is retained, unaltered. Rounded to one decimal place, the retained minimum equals 128.2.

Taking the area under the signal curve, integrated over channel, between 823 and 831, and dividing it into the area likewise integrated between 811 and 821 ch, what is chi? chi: 1.51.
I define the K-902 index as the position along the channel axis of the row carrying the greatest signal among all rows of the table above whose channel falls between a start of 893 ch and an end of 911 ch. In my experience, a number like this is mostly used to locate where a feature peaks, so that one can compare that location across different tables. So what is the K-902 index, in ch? 894.0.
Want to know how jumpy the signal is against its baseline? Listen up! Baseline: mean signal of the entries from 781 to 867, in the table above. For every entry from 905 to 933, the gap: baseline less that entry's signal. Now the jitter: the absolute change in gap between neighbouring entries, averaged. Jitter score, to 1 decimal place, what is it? 9.9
